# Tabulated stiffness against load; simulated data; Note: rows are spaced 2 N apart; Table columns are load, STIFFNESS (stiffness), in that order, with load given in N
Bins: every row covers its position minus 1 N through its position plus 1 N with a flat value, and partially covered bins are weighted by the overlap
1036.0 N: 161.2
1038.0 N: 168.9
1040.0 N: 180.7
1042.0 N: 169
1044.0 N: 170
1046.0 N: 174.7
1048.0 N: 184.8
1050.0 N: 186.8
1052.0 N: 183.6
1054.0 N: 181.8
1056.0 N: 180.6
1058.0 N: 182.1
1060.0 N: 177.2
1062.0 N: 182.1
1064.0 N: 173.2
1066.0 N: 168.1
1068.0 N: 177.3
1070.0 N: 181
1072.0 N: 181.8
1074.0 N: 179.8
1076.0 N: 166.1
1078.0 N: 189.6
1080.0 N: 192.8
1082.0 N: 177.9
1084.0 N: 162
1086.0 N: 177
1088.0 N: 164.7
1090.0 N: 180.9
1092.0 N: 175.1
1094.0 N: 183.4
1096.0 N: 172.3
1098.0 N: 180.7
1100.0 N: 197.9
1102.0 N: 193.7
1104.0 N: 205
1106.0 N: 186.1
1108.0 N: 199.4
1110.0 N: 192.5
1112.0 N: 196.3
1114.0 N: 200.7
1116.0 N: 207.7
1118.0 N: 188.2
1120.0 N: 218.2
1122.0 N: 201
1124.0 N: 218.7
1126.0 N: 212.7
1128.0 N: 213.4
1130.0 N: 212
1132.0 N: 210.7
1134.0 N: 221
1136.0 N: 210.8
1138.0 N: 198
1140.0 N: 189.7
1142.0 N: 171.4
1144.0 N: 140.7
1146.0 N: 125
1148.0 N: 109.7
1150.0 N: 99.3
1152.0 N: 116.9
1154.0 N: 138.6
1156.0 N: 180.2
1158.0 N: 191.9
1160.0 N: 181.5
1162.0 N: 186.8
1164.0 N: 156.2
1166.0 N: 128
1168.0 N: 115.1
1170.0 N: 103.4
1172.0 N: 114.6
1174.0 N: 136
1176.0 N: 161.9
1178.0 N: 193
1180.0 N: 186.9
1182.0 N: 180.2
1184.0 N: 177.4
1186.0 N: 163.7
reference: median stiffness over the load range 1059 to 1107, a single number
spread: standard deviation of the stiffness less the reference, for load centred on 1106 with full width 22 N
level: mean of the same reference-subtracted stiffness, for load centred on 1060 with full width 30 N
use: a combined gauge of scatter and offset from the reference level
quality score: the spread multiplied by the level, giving -6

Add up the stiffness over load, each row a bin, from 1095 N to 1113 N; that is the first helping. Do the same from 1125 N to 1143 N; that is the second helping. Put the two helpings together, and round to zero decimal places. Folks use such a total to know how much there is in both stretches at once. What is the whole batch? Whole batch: 7127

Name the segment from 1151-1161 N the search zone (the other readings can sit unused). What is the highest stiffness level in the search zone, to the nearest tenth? 191.9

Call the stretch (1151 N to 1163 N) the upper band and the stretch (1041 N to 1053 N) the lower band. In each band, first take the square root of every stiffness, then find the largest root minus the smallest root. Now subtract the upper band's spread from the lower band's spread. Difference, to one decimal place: -2.4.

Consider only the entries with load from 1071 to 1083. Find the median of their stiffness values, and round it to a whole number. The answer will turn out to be 181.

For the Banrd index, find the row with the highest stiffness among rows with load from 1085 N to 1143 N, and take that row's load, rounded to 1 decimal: 1134.0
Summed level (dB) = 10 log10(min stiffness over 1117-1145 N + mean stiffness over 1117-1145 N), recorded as 25.3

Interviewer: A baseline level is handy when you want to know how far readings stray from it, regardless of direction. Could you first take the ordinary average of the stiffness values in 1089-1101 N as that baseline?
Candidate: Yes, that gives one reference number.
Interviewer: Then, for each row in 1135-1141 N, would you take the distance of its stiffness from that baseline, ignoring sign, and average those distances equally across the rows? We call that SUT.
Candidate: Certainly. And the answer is 18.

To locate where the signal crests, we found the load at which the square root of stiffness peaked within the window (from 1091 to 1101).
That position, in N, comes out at 1100.0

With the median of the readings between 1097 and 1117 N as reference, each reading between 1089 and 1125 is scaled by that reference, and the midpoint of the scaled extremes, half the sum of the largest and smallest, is 0.99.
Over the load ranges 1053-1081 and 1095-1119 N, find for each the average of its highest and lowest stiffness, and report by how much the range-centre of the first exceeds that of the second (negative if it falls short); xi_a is -11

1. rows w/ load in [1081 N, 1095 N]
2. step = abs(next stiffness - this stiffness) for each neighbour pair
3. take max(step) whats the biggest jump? 16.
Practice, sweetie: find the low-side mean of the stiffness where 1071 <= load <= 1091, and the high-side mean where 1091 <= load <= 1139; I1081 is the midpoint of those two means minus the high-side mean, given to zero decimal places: -11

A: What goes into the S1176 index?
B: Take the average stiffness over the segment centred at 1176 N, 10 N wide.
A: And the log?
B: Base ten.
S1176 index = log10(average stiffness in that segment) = 2.20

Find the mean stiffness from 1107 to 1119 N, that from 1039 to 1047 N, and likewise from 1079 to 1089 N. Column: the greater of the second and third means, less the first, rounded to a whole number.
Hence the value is -23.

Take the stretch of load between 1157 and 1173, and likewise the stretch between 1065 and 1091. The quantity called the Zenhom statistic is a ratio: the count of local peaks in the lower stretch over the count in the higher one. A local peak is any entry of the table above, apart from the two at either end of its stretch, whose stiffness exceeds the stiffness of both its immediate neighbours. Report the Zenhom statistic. 3.0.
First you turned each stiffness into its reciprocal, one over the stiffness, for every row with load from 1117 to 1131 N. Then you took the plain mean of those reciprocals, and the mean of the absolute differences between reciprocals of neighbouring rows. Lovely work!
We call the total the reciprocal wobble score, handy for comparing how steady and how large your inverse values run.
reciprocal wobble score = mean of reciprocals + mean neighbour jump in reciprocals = 0.0051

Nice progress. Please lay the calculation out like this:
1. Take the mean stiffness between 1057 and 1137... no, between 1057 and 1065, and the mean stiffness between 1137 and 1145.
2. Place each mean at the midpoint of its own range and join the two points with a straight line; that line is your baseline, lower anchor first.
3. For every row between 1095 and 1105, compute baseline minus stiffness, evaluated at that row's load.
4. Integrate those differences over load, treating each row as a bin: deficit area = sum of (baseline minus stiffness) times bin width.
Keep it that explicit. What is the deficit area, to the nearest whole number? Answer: -131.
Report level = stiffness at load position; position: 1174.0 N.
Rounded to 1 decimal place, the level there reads 136.0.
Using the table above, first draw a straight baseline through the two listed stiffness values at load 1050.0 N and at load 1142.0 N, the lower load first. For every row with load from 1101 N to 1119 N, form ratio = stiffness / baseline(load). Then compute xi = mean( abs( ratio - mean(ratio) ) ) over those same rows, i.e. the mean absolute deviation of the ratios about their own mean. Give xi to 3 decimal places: 0.034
